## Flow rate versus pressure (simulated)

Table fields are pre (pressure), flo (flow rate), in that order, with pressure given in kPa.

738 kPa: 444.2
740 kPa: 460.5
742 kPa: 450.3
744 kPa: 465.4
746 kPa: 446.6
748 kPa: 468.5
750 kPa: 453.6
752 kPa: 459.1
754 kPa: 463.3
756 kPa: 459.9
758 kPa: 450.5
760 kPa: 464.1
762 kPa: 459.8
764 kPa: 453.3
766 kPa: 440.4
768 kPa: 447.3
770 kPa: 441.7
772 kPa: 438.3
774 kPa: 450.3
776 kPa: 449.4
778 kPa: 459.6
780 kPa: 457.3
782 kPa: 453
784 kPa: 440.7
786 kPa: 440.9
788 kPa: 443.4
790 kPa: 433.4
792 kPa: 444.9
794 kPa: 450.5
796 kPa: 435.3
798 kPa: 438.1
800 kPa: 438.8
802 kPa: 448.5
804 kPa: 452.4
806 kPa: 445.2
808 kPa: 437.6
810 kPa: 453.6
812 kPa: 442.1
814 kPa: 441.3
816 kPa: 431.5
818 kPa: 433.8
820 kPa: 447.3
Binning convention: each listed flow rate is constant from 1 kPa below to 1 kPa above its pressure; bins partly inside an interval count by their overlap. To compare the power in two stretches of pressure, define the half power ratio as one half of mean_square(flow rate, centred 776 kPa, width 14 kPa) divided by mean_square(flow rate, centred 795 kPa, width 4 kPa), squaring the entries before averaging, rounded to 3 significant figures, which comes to 0.516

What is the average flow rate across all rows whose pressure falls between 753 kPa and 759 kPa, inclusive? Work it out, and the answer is 458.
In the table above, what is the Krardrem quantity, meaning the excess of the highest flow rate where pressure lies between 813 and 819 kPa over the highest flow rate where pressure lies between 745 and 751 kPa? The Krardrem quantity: -27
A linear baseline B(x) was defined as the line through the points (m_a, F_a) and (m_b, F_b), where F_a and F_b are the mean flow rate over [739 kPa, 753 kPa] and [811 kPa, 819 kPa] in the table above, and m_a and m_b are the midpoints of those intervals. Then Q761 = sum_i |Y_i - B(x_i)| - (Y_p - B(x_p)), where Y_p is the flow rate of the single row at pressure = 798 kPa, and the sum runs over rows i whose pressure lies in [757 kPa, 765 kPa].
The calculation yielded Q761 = 26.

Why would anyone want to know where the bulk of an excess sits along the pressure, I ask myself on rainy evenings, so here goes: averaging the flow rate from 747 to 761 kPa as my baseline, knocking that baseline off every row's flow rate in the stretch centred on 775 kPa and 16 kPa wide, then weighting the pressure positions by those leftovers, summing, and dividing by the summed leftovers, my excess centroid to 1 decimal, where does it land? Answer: 772.8 kPa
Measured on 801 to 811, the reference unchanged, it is 806.1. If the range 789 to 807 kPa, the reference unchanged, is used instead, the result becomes 797.1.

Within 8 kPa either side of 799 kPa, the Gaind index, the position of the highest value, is 804 kPa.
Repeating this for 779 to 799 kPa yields 780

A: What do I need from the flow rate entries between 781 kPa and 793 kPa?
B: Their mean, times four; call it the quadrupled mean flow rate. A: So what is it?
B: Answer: 1771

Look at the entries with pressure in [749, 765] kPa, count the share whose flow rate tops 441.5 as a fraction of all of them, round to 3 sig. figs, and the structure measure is 1.00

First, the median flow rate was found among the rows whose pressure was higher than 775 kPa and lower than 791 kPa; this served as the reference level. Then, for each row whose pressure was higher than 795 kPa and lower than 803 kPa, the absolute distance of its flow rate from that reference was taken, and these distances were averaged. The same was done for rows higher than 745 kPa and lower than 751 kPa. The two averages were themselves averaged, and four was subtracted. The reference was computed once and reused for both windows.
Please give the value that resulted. 4.6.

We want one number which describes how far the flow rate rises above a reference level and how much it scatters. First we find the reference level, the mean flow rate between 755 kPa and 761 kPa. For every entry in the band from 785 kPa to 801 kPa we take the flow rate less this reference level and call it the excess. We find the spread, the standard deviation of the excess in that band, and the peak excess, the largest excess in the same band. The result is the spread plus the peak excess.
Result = -2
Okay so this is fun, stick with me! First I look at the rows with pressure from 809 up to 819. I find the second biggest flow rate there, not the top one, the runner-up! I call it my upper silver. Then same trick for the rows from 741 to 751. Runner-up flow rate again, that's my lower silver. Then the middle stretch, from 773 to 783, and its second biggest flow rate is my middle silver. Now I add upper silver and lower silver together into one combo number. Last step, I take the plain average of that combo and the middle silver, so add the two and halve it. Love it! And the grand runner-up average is 682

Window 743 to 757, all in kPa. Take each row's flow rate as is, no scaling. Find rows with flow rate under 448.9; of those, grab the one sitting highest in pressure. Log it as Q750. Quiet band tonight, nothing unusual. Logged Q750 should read 746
